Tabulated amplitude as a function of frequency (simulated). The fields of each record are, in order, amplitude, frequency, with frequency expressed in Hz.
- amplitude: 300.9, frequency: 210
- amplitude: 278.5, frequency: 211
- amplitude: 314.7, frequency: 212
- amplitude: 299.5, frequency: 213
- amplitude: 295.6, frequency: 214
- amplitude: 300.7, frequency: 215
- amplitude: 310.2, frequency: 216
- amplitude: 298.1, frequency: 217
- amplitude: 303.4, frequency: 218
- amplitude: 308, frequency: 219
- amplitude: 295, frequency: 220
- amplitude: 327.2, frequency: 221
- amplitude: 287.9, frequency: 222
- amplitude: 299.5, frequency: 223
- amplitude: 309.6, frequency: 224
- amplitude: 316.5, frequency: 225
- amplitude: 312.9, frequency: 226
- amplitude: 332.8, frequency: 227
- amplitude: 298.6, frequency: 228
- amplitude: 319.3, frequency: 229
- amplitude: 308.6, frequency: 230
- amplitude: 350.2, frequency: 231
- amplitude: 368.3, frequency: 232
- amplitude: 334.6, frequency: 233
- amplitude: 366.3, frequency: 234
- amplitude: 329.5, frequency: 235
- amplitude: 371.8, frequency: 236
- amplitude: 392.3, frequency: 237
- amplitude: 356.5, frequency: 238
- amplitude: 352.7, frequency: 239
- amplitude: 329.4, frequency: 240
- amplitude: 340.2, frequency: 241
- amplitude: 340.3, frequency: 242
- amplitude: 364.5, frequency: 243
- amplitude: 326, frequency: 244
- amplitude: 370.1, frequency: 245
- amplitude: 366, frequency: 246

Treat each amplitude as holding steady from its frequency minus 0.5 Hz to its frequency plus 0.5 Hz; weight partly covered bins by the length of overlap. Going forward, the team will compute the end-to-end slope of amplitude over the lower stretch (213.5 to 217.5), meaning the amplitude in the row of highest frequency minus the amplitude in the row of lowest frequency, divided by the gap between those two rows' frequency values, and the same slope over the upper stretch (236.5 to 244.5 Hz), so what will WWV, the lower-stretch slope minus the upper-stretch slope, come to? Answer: 10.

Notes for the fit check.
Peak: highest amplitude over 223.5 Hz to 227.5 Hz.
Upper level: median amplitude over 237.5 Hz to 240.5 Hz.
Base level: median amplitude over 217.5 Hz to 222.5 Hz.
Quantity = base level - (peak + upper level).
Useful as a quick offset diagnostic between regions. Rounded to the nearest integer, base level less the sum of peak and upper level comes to -382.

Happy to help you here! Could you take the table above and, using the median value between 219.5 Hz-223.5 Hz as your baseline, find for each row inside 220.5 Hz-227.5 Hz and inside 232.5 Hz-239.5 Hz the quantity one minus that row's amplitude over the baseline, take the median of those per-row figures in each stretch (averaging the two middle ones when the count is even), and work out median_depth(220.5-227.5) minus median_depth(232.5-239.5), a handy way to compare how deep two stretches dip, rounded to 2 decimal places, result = 0.15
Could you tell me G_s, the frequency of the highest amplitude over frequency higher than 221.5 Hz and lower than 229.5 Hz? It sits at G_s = 227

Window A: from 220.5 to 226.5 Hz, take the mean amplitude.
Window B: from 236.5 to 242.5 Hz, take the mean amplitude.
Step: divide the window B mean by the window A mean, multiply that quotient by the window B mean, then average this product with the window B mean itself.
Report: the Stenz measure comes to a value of 376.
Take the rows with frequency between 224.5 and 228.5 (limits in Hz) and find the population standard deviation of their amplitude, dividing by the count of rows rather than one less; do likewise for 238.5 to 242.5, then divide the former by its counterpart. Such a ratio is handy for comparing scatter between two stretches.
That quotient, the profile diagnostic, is 1.5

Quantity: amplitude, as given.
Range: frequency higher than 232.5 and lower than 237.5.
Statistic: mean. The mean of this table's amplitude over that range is 359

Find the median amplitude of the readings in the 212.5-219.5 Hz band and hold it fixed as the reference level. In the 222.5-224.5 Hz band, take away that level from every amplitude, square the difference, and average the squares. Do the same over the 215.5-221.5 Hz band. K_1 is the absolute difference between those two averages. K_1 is 108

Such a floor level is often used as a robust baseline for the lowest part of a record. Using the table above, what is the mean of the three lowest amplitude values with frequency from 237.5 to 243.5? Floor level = 337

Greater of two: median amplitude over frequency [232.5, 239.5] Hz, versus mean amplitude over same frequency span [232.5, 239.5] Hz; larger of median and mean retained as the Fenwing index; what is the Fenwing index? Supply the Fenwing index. 358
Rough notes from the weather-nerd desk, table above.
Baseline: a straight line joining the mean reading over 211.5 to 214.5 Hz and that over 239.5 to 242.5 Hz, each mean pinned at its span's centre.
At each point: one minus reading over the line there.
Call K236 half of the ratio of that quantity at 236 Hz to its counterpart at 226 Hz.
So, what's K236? -3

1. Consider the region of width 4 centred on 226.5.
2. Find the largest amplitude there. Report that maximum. 332.8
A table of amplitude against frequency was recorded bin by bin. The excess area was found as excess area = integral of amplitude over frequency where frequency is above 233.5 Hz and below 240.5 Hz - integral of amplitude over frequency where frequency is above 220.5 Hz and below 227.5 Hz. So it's 312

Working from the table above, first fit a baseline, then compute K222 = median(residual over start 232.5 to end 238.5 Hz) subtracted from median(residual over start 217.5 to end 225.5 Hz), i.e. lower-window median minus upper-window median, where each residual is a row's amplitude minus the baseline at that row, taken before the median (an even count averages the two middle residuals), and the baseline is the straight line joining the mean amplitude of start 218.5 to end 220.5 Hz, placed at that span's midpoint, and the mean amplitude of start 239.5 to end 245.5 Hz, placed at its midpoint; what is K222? -27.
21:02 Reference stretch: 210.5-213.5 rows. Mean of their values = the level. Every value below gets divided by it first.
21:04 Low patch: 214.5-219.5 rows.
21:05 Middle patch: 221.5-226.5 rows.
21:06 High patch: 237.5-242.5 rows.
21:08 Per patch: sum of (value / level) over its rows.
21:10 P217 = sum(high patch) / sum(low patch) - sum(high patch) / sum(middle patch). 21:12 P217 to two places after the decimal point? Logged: 0.00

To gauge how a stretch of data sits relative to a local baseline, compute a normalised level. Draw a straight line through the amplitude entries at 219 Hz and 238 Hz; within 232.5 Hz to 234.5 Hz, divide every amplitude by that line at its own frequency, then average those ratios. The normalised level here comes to 1.02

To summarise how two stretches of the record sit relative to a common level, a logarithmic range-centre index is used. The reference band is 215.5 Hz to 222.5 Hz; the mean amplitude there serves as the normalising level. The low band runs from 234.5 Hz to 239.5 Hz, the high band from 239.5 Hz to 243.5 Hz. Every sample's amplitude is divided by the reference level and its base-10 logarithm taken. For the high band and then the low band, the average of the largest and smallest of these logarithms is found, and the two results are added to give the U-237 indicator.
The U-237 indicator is 0.13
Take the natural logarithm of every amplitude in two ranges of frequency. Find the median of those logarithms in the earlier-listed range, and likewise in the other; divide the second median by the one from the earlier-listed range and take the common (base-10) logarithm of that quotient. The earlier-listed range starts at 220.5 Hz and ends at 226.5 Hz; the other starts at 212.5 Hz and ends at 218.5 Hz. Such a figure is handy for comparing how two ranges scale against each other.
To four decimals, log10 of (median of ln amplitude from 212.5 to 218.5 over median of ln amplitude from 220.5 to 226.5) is -0.0028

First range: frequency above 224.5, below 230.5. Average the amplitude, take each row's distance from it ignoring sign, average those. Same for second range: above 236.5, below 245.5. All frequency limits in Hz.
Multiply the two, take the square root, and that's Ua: 11.5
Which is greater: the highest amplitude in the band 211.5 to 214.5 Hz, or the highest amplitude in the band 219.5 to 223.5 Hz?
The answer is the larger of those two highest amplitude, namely 327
